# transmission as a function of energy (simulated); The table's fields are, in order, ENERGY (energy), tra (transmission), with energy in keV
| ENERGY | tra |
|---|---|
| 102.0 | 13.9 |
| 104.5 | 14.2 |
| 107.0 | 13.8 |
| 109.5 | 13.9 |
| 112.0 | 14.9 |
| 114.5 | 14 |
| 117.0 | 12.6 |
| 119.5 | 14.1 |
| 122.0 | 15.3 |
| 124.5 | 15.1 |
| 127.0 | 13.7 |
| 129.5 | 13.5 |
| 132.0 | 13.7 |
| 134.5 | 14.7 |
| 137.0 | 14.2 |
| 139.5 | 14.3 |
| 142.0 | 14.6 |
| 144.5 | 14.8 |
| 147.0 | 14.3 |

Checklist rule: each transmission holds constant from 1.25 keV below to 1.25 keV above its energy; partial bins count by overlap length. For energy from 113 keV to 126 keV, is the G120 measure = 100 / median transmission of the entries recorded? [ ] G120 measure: 7.09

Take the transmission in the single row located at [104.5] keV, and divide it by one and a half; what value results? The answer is 9.47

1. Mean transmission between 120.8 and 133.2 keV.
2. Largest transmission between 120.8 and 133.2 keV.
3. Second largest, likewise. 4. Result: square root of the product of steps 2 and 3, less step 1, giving 0.94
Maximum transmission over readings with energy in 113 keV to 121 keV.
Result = 14.1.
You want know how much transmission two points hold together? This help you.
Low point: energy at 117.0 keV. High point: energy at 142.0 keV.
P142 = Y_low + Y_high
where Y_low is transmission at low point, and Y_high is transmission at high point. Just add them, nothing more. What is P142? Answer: 27.2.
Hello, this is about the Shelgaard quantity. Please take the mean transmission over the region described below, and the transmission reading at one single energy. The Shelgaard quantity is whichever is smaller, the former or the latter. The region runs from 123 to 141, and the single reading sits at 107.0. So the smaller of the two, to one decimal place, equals 13.8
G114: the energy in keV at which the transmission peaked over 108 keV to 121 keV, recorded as 112.0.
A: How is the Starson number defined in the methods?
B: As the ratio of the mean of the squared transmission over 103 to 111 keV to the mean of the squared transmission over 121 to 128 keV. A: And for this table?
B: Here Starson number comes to 0.90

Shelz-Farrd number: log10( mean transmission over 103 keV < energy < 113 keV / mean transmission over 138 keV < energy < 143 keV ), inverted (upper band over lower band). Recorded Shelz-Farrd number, 0.008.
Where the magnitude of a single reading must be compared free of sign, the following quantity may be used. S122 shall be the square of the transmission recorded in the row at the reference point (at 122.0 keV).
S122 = 234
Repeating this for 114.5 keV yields 196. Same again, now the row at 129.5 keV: 182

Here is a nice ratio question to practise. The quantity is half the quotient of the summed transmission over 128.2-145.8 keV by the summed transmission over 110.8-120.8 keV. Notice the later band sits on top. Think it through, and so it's 0.90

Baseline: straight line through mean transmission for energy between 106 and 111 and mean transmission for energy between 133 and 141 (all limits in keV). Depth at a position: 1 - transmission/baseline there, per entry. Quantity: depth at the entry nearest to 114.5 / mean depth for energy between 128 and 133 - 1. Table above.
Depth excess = -1.0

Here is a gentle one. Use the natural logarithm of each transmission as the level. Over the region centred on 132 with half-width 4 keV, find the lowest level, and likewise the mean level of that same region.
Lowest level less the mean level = -0.033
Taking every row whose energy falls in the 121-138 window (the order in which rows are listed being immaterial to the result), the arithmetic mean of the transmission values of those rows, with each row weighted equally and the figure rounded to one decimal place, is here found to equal 14.3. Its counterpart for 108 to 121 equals 13.9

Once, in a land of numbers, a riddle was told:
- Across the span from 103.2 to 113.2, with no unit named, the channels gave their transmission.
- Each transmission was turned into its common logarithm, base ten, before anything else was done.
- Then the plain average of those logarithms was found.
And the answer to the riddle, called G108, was 1.15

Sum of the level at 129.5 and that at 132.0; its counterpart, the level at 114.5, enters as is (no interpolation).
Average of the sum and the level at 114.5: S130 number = 20.6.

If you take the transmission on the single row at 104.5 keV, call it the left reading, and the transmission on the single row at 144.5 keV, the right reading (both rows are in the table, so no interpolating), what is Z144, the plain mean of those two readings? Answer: 14.50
